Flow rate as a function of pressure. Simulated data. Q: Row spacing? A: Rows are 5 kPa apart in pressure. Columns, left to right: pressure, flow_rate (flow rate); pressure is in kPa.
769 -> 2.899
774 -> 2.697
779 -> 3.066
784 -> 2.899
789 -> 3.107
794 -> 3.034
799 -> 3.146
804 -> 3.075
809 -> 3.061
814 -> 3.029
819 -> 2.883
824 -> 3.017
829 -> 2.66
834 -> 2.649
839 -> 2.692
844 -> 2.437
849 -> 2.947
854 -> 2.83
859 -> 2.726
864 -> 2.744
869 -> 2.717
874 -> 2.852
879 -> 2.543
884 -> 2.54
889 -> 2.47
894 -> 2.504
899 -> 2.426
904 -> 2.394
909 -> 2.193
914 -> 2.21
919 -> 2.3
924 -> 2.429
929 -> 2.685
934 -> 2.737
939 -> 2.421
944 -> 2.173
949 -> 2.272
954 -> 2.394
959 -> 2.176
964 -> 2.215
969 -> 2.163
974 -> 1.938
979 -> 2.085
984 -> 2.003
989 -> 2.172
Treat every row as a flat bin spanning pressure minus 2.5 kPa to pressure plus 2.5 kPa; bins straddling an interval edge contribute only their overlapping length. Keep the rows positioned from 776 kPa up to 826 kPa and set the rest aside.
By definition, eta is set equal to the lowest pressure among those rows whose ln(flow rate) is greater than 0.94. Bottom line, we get 779 kPa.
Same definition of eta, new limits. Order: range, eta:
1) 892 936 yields 929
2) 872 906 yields 874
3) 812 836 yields 814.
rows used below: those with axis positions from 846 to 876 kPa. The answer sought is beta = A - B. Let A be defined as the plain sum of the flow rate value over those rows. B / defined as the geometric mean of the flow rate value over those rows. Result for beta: 14.0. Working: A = 16.8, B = 2.8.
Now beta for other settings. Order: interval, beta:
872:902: 12.8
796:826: 15.2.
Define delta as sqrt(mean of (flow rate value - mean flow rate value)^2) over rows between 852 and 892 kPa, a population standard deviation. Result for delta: 0.13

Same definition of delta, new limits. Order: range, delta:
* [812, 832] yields 0.15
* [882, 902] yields 0.04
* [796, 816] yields 0.04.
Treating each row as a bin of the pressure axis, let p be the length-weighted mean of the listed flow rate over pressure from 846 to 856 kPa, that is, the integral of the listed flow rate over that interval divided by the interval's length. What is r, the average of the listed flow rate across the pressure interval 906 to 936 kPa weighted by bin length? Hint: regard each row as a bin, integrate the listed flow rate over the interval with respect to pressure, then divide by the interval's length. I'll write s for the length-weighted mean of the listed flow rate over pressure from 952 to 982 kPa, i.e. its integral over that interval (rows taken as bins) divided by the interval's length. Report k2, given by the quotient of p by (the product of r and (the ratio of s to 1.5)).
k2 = 0.83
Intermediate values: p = 2.9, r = 2.42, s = 2.16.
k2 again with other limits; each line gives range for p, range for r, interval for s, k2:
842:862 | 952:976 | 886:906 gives 0.77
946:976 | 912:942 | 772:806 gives 0.44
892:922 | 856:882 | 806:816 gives 0.42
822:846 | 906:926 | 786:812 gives 0.57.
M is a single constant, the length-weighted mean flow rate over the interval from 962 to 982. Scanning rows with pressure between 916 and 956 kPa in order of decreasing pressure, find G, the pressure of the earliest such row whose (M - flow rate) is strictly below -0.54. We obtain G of 934 kPa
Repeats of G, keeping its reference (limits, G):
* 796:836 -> 834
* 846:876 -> 874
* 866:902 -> 874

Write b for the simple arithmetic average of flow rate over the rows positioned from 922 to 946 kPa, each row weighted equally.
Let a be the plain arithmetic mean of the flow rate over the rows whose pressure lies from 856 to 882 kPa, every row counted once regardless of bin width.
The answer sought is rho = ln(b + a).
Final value 1.65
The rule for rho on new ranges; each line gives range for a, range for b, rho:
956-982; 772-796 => 1.62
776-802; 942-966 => 1.67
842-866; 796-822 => 1.75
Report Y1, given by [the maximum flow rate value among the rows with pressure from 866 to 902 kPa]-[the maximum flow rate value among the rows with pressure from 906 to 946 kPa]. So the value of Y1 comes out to 0.1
